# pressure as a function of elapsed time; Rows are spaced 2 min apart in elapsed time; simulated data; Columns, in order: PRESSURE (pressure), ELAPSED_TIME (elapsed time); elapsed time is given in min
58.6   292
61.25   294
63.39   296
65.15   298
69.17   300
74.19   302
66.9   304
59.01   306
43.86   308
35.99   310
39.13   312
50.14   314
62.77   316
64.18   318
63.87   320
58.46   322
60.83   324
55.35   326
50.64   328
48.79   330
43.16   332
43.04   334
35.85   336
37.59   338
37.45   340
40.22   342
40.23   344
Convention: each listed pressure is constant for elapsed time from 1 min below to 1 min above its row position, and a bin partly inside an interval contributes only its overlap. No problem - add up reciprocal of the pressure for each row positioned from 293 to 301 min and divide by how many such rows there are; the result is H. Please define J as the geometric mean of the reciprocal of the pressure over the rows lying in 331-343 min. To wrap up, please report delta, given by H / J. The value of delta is 0.6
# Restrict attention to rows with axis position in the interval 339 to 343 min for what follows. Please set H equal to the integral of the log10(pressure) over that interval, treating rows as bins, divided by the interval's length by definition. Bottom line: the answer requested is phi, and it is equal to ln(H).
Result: 0.46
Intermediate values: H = 1.59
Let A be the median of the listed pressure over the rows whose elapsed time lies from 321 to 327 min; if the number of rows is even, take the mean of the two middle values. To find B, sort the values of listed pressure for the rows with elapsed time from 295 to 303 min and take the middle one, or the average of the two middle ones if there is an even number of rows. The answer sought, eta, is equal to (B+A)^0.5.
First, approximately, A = 58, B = 67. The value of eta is 11.2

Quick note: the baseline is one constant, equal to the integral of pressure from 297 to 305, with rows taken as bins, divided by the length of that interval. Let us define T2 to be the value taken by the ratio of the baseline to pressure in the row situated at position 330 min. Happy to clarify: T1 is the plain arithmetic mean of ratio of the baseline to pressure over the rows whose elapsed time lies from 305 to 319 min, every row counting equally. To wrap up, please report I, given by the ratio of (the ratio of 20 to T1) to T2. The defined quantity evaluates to 9.97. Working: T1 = 1.42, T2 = 1.41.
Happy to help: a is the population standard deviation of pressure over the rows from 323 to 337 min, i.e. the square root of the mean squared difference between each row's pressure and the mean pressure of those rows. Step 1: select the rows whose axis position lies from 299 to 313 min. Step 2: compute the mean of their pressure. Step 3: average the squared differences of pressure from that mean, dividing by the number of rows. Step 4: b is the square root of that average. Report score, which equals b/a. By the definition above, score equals 1.9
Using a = 8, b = 14.5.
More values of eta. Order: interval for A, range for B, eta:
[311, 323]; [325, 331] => 10.5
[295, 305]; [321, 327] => 11.2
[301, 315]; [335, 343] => 9.4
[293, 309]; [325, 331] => 10.7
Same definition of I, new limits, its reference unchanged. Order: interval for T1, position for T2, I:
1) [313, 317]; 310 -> 8.46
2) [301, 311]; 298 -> 14.32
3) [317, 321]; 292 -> 15.83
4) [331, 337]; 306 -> 10.05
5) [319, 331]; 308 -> 10.33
